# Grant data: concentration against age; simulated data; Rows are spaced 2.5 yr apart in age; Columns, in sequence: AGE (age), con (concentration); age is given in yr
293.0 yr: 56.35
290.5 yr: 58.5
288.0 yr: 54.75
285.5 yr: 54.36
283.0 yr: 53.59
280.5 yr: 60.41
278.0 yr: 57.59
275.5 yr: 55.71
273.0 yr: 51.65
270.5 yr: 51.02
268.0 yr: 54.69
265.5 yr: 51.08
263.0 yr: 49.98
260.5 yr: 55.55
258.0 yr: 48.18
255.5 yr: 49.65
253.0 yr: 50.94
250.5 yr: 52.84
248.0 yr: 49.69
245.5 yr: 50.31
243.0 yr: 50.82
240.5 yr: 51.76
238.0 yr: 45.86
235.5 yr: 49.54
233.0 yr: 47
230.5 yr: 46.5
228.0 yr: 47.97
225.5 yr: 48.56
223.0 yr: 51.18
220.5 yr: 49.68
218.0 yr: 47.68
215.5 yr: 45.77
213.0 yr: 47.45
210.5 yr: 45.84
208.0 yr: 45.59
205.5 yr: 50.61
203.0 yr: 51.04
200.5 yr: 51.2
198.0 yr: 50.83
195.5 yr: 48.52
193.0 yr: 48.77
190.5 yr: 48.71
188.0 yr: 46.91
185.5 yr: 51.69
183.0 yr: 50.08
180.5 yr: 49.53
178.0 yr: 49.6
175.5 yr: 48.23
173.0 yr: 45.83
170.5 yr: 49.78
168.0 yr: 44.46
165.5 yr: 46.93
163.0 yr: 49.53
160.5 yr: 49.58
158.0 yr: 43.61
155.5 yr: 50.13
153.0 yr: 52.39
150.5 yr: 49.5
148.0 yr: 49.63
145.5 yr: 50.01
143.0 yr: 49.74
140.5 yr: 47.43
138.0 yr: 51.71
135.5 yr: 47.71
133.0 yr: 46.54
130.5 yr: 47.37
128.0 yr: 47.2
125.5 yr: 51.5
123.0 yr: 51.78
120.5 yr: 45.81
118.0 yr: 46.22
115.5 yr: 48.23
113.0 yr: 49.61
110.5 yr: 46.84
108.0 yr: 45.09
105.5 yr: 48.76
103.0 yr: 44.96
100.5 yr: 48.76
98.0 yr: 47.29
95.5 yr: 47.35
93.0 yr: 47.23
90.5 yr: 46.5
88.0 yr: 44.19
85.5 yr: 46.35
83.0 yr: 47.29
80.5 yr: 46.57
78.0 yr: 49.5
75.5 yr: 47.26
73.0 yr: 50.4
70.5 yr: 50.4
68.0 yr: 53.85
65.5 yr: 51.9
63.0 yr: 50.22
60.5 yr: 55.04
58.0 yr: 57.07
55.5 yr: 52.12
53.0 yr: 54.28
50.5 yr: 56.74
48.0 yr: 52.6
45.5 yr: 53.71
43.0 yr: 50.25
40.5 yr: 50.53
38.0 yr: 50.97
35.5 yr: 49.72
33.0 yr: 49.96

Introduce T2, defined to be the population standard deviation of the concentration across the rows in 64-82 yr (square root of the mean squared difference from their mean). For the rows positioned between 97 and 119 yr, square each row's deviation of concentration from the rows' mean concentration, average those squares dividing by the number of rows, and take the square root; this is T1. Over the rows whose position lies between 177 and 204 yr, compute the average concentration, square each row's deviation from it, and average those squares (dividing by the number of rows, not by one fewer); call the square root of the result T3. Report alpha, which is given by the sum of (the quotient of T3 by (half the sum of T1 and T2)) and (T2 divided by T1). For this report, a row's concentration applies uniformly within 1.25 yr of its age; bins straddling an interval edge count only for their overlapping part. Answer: 2.2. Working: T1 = 1.6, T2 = 2.34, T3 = 1.4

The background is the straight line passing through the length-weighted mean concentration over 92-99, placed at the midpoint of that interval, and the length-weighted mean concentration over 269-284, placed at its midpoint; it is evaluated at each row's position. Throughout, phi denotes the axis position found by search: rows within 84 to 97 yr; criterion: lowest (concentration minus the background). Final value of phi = 88.0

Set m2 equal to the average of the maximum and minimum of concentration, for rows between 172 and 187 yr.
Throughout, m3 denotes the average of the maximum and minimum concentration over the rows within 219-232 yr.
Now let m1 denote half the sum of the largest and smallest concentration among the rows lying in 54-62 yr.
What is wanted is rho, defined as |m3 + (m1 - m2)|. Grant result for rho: 55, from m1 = 54.6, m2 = 48.8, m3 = 48.8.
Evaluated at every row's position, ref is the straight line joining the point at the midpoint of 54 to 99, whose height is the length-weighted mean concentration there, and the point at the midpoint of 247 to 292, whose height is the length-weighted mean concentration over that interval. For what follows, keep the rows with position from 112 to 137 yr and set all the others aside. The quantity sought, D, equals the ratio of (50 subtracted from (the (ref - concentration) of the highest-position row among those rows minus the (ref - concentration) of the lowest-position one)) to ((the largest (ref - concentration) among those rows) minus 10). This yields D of 8.8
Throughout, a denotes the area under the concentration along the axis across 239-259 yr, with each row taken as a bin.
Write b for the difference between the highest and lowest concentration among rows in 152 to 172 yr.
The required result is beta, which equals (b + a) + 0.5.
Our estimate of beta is 1019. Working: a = 1010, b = 8.8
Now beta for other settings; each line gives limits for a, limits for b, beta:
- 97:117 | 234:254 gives 956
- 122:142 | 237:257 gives 985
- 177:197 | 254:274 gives 993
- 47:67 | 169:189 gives 1082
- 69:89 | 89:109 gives 962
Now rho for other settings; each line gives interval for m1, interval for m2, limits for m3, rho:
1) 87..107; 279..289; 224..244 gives 38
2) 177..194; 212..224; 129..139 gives 50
